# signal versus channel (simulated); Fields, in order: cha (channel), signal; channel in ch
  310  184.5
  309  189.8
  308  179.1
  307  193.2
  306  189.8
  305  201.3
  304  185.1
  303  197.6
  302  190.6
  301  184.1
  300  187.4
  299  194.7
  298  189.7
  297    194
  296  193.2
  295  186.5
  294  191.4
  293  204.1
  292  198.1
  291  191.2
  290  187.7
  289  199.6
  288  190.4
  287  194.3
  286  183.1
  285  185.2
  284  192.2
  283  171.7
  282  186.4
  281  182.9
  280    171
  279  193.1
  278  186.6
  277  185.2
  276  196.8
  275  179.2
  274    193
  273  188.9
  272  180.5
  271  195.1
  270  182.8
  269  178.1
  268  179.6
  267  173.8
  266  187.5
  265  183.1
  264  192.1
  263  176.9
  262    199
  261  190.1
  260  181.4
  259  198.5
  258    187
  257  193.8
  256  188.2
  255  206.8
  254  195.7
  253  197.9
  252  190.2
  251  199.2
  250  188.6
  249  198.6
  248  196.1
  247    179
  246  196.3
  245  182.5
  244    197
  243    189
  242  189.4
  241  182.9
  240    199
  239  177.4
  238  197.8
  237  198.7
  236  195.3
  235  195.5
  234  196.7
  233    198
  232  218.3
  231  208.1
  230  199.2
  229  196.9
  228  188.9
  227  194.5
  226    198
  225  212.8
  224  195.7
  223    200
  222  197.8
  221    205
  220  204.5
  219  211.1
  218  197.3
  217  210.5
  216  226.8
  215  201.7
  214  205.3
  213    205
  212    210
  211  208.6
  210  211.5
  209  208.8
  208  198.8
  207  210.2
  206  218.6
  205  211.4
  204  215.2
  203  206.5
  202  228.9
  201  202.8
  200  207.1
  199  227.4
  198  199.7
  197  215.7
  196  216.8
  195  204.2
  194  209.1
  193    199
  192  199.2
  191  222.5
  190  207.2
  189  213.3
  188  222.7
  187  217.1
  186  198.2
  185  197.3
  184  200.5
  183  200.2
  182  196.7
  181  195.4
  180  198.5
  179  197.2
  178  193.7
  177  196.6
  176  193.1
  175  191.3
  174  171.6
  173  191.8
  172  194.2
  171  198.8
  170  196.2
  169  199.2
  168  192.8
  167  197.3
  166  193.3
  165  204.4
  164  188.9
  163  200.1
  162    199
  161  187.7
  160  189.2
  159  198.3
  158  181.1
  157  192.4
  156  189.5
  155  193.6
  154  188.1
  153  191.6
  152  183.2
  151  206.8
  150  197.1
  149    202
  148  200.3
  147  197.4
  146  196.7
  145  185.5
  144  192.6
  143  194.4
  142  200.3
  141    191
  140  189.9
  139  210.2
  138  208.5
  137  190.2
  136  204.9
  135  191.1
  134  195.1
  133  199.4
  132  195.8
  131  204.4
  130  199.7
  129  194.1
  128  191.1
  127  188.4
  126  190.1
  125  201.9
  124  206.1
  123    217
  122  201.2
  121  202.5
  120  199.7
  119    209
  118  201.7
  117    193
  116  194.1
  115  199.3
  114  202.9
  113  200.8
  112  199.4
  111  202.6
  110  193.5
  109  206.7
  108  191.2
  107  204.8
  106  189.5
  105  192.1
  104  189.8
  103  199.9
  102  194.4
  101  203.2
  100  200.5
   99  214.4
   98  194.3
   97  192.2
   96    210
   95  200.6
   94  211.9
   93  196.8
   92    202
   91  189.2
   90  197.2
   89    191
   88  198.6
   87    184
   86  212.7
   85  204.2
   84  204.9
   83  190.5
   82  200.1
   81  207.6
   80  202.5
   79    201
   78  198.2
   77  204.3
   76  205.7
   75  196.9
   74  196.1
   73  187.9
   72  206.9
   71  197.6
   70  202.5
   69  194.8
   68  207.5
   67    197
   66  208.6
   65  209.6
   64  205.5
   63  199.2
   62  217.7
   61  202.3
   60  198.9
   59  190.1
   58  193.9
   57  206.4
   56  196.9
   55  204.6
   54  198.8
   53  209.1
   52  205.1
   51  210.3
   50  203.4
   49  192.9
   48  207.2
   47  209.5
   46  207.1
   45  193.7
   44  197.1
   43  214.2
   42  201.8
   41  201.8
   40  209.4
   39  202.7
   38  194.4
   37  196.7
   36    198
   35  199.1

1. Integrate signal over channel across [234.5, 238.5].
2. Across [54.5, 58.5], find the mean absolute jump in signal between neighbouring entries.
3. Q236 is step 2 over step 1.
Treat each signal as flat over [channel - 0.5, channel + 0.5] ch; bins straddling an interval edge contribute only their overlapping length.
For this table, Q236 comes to 0.0126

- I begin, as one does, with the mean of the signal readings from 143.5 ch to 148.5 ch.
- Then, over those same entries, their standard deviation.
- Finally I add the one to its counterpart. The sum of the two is 200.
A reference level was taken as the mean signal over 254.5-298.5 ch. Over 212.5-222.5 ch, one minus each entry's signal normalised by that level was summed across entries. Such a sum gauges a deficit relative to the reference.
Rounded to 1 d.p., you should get -1.0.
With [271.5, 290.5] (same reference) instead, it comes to 0.2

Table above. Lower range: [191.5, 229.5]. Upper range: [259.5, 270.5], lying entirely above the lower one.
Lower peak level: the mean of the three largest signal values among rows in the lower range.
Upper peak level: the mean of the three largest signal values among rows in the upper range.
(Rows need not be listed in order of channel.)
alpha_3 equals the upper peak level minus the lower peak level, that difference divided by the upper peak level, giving -0.18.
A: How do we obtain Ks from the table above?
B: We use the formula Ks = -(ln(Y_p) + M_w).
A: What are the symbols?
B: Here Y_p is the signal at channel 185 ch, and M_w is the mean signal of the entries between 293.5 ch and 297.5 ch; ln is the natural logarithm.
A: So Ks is -197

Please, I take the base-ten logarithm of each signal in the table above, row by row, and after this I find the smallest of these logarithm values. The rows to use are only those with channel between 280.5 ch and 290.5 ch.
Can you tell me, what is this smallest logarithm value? 2.23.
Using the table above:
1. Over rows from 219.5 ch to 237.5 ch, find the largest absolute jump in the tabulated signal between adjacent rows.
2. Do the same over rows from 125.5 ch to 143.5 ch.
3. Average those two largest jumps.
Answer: 20.3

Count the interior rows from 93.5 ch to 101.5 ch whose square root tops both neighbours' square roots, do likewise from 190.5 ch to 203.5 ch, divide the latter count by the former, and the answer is 2.0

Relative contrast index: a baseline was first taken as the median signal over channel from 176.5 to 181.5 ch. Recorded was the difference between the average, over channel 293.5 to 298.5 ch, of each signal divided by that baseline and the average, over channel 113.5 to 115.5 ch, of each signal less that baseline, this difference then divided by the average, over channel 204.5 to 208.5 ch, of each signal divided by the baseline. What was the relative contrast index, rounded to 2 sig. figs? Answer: -3.3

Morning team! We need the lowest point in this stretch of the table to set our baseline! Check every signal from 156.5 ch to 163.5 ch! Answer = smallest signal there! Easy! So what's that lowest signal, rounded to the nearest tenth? 181.1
